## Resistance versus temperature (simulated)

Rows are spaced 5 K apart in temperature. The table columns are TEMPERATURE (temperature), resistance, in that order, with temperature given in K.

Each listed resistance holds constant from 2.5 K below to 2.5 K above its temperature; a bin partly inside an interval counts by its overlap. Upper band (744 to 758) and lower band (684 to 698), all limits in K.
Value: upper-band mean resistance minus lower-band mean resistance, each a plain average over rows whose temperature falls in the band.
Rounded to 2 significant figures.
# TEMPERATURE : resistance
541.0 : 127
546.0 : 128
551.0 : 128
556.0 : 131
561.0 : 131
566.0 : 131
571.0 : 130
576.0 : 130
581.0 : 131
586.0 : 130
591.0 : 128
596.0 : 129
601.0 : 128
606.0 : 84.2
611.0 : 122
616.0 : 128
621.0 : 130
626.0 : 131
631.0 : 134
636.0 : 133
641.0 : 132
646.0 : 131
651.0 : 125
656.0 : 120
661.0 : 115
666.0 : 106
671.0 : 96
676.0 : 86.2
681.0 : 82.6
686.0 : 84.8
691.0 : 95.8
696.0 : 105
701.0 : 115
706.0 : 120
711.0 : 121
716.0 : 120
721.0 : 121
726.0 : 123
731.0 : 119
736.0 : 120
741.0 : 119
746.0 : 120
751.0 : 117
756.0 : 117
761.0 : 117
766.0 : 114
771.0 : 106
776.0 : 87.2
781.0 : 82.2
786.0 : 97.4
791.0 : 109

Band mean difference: 23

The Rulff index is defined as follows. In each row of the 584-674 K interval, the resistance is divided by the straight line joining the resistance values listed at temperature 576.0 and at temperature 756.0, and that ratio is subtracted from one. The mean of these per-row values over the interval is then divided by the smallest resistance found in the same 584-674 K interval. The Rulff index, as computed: 0.0004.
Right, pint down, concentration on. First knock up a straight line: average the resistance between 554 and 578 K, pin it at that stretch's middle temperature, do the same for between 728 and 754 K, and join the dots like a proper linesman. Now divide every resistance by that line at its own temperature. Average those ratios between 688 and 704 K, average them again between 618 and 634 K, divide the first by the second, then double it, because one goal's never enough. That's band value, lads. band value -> 1.66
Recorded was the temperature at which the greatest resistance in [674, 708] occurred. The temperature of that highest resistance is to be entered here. 706.0 K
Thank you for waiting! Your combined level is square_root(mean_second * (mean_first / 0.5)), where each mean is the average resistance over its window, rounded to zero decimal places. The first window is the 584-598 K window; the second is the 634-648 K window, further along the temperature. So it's 185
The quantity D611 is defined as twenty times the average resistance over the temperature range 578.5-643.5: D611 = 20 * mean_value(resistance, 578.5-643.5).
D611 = 2523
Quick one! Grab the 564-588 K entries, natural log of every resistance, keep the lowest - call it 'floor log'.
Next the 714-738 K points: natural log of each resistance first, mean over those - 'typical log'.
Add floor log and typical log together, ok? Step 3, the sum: 9.66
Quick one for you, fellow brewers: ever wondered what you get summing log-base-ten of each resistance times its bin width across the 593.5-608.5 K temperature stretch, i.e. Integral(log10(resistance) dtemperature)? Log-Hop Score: 30.7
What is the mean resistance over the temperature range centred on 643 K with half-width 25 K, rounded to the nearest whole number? 126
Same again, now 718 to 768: 119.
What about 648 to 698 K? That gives 102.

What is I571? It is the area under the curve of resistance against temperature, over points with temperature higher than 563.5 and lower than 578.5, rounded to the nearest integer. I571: 1955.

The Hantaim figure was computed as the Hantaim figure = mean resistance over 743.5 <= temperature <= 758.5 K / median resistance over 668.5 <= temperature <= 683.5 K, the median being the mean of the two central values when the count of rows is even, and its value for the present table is 1.37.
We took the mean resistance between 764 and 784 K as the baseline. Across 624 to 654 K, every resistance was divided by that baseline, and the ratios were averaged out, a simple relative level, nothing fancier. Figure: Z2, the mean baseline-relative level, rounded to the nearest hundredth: 1.35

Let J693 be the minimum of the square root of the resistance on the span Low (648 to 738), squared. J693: 83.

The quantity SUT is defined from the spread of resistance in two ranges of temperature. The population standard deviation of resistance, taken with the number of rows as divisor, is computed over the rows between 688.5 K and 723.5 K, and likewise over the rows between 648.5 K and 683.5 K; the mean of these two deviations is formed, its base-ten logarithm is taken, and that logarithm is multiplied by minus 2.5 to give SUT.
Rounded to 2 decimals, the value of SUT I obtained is -2.72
